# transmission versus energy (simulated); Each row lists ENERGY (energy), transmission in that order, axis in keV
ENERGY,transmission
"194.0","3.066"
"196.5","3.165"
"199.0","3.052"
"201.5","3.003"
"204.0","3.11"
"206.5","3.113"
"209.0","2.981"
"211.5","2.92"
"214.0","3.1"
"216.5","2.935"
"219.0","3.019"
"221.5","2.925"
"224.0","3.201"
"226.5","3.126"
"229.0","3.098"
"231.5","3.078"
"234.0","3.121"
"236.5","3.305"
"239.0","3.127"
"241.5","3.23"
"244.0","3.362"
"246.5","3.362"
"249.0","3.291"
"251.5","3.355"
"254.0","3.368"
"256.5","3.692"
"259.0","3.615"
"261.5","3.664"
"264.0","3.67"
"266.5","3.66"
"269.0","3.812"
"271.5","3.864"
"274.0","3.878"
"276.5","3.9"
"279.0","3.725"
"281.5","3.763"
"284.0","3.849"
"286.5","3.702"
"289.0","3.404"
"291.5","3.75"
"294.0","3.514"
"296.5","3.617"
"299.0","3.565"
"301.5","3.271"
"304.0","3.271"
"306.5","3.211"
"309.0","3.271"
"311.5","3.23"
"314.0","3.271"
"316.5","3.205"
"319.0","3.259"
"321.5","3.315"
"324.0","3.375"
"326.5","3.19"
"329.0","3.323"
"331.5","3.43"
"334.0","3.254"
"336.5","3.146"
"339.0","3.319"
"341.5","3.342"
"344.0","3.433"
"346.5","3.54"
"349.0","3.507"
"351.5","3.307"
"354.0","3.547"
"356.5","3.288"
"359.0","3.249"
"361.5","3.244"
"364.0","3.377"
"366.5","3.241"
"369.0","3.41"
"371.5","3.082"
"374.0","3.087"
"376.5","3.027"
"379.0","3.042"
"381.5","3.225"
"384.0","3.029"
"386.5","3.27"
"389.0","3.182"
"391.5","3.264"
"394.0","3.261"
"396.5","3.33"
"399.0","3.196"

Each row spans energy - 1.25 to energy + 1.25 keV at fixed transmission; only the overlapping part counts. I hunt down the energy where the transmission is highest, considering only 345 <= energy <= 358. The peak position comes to 354.0 keV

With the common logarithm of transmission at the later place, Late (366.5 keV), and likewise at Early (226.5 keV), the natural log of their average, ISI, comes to -0.69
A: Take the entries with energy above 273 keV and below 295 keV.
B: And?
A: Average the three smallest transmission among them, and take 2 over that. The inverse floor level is 0.565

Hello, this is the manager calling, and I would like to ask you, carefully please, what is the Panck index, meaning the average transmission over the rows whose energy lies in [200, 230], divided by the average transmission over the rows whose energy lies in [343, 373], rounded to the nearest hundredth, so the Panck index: 0.91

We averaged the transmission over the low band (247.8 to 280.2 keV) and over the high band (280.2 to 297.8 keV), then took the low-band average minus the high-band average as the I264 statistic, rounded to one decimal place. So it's 0.0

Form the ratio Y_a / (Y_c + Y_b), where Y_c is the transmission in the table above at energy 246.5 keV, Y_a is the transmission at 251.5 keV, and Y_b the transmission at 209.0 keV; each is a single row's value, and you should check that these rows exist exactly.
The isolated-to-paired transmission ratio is 0.53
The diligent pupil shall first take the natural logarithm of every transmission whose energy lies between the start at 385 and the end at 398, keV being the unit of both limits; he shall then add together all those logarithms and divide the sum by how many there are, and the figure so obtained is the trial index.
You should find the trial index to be 1.18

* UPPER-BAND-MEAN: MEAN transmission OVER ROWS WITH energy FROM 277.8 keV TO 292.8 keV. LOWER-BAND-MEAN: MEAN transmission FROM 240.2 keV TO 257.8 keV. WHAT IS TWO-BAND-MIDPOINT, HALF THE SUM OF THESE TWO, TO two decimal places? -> 3.54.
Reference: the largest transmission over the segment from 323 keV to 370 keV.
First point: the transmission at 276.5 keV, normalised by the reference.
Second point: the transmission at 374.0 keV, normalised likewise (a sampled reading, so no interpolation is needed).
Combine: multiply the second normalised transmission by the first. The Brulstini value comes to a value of 0.96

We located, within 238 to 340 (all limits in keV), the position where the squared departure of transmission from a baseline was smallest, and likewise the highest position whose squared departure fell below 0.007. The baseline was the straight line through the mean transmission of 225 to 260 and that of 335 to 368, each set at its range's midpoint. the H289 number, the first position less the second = -90 keV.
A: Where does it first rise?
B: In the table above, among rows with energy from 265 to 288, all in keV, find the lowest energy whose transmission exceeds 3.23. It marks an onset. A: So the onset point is 266.5 keV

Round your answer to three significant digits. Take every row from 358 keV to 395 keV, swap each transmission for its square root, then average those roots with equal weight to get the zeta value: 1.79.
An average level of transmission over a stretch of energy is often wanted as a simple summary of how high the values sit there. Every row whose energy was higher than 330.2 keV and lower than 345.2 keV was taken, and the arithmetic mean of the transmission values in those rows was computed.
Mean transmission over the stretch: 3.32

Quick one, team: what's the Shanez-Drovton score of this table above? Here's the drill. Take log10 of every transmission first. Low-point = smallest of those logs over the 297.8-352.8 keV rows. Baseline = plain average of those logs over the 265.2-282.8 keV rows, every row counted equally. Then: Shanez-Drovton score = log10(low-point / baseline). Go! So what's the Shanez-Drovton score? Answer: -0.066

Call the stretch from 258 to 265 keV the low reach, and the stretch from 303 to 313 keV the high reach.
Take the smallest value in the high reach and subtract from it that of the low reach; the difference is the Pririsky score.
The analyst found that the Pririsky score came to -0.40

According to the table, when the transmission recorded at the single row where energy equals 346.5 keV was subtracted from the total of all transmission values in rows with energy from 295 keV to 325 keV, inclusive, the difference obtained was 36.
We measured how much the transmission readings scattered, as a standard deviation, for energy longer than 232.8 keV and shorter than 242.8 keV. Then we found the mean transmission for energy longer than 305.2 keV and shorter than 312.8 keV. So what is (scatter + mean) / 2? 1.66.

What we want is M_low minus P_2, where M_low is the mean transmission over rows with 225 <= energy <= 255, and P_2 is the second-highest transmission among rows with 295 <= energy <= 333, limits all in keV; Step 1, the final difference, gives -0.3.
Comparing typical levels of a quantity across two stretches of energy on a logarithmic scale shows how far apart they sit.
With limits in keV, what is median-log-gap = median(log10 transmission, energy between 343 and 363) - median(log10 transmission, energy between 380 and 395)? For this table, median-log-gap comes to 0.02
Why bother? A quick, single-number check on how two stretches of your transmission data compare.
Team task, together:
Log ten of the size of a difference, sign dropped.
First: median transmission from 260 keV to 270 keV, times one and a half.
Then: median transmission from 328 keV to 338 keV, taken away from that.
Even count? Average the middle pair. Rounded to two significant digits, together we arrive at 0.34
